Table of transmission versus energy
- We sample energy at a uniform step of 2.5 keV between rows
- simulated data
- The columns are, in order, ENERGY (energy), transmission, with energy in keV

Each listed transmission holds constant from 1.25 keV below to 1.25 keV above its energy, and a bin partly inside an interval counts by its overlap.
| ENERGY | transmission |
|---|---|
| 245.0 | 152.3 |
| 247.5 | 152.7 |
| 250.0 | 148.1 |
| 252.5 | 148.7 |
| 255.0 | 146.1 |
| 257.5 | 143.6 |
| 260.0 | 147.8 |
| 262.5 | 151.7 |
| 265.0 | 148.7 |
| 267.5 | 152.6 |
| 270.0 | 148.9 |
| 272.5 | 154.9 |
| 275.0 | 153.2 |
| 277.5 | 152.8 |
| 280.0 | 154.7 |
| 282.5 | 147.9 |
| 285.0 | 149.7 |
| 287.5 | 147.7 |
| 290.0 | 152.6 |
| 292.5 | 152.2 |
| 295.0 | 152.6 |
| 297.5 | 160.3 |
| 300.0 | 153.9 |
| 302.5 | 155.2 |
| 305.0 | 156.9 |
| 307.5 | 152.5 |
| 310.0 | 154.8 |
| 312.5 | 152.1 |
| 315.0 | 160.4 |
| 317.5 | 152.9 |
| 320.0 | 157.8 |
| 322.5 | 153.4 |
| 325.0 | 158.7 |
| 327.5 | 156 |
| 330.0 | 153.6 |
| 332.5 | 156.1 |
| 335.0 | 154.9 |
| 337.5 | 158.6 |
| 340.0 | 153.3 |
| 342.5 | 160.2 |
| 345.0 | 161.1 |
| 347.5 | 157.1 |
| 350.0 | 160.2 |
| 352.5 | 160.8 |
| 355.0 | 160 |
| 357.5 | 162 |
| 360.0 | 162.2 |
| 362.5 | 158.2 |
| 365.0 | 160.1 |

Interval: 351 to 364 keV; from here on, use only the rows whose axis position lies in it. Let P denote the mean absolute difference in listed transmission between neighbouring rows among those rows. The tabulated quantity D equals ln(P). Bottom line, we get 0.6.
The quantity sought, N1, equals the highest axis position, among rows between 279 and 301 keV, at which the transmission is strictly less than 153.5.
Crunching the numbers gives 295.0 keV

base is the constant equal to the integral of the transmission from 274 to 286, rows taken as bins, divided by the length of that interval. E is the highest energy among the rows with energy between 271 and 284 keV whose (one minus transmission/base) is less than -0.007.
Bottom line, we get 280.0 keV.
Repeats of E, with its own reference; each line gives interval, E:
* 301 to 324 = 322.5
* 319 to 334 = 332.5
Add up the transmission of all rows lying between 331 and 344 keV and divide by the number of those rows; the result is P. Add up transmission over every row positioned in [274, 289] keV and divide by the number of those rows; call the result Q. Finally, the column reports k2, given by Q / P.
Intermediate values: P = 157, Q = 151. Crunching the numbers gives 0.96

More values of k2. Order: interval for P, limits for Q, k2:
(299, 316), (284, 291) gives 0.97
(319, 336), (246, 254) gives 0.96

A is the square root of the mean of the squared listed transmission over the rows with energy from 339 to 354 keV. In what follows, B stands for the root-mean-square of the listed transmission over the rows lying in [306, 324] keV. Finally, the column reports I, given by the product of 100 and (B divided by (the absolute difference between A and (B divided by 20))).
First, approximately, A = 159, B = 155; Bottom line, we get 102.5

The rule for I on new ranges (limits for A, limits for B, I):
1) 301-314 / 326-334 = 105.9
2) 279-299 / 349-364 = 111.3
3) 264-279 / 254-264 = 102.0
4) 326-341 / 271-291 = 102.6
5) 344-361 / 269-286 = 99.2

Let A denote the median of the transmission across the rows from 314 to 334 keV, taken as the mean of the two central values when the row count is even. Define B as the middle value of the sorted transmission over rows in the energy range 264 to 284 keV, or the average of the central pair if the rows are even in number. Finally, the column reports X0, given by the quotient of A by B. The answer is 1.02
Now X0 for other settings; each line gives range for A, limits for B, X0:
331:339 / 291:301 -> 1.02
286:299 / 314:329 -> 0.97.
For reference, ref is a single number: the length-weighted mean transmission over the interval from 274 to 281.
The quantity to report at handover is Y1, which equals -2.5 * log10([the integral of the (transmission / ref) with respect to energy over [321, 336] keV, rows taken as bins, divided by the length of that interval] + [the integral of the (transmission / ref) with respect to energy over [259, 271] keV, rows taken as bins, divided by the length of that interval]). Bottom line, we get -0.747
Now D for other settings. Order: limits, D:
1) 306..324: 1.6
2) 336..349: 1.5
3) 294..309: 1.5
